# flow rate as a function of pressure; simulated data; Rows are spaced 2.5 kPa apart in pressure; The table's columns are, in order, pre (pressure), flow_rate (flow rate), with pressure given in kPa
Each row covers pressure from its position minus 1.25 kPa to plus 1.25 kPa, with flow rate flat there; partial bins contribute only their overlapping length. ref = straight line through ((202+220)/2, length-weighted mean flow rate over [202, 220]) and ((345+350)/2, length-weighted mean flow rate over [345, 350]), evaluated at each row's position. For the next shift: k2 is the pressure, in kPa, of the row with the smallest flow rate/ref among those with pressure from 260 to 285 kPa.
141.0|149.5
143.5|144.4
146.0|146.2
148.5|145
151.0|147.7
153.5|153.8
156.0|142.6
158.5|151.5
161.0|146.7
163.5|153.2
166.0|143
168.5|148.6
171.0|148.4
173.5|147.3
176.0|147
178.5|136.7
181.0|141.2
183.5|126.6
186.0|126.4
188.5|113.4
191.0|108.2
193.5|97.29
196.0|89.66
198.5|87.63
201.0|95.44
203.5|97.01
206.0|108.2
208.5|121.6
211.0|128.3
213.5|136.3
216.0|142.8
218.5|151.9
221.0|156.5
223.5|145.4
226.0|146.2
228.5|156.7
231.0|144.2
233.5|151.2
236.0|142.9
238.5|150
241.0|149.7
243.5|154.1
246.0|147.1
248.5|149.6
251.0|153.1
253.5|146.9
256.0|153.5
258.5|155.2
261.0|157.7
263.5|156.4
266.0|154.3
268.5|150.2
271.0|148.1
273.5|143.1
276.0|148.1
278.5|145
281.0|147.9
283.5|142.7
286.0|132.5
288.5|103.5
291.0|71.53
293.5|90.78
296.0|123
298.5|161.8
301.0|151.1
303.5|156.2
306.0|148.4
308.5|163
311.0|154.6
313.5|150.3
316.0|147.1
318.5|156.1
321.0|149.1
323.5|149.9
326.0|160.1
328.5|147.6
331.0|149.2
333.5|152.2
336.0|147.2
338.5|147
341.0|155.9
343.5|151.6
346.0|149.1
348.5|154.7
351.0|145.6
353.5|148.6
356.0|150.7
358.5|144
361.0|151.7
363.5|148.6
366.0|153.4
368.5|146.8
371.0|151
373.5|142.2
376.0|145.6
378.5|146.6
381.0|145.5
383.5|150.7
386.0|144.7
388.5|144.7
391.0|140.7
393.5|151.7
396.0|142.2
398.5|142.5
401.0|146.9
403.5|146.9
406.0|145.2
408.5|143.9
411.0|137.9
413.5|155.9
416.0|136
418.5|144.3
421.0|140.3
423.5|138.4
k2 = 283.5 kPa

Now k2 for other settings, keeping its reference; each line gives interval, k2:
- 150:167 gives 166.0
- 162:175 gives 166.0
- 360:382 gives 373.5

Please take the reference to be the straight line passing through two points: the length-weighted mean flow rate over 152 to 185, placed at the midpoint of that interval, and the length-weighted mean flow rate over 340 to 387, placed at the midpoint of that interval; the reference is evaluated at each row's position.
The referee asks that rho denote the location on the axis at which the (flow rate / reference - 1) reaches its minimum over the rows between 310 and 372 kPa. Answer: 358.5 kPa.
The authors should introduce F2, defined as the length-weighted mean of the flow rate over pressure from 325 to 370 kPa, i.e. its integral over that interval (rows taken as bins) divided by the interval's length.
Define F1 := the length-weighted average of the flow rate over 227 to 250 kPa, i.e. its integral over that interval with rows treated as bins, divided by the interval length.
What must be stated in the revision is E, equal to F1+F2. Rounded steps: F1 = 150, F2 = 150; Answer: 300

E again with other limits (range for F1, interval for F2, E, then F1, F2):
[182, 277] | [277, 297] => 257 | 137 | 120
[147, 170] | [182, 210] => 255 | 148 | 107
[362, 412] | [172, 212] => 263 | 146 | 117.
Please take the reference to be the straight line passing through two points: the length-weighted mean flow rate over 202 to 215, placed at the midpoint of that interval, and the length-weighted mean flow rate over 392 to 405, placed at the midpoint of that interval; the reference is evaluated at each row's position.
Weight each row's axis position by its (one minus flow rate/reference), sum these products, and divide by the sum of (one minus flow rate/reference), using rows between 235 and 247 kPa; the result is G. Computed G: 241.2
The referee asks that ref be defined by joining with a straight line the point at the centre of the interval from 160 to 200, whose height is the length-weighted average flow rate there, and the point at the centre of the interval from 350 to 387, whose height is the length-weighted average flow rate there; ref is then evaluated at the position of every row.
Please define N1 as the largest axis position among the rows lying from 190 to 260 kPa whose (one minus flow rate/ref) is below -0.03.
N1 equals 258.5 kPa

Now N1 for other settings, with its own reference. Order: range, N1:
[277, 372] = 366.0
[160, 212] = 181.0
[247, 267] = 266.0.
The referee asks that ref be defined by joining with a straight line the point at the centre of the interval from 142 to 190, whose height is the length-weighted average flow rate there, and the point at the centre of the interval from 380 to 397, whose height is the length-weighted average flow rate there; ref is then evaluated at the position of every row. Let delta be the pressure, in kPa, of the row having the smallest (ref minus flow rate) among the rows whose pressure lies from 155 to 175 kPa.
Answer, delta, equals 163.5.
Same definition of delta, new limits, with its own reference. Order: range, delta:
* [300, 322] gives 308.5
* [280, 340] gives 308.5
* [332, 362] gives 341.0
